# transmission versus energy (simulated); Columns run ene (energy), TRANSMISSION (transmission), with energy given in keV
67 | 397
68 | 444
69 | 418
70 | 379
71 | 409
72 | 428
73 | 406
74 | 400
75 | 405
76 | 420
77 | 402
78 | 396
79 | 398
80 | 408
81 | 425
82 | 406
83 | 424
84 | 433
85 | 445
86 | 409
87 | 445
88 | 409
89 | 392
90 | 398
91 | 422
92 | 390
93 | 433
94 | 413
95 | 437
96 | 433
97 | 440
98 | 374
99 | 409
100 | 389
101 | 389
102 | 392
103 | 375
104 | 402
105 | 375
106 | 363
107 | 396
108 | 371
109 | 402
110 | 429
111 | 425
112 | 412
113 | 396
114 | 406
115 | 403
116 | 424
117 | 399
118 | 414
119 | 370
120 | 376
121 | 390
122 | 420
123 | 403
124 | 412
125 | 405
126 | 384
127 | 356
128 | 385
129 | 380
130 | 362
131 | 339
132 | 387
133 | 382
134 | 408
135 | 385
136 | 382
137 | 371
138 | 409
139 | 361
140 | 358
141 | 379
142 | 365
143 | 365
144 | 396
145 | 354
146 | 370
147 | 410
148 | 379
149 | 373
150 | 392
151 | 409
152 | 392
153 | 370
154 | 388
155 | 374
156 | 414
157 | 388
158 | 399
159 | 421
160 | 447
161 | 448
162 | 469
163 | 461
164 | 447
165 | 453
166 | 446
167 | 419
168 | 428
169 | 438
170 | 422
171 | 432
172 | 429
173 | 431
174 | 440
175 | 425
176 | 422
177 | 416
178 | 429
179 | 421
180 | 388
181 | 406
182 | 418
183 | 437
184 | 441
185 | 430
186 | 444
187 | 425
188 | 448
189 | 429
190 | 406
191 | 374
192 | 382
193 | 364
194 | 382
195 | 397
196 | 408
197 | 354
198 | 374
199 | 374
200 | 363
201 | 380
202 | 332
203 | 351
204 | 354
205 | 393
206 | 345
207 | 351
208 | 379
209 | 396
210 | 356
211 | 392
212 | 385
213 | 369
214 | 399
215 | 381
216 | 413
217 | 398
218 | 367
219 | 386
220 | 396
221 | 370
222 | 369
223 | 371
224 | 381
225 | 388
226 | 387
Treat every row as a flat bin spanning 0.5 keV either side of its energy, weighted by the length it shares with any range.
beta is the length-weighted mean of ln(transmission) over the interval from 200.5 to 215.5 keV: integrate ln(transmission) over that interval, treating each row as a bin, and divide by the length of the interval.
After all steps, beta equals 5.91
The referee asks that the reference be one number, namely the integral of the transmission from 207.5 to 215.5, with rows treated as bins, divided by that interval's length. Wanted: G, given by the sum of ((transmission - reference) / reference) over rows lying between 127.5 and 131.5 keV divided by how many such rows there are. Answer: -0.04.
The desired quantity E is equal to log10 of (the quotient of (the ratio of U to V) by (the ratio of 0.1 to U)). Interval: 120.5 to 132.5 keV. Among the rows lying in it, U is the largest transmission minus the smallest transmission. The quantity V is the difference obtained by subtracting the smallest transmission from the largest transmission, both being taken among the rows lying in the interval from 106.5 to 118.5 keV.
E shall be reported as 3.05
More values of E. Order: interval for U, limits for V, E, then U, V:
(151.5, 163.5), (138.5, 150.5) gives 3.24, 99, 56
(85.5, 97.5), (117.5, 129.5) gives 2.67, 55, 64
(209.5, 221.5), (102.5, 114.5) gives 2.69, 57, 66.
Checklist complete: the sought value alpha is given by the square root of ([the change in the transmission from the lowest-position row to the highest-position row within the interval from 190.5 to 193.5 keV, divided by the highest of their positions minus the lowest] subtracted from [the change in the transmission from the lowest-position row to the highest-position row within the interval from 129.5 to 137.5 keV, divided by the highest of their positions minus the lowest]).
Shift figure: 2.5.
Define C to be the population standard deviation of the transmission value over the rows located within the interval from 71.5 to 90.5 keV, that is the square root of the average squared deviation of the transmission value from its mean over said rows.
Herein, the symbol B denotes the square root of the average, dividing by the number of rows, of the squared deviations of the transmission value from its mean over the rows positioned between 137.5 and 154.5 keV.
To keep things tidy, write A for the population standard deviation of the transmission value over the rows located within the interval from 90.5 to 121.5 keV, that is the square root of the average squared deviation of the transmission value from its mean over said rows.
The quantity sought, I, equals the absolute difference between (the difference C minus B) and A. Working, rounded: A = 21.5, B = 17.8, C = 16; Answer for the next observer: 24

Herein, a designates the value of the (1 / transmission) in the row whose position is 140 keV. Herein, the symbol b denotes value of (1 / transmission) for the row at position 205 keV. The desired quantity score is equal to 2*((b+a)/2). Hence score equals 0.0053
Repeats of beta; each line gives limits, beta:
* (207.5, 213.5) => 5.94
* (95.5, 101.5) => 6.00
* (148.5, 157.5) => 5.96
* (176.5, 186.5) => 6.05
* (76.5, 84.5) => 6.02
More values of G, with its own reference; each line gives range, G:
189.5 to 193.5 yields 0.00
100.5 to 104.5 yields 0.02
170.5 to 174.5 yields 0.13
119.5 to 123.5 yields 0.04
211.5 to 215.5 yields 0.00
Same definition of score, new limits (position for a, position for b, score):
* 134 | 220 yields 0.0050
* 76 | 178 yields 0.0047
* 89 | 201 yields 0.0052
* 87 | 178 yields 0.0046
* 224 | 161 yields 0.0049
